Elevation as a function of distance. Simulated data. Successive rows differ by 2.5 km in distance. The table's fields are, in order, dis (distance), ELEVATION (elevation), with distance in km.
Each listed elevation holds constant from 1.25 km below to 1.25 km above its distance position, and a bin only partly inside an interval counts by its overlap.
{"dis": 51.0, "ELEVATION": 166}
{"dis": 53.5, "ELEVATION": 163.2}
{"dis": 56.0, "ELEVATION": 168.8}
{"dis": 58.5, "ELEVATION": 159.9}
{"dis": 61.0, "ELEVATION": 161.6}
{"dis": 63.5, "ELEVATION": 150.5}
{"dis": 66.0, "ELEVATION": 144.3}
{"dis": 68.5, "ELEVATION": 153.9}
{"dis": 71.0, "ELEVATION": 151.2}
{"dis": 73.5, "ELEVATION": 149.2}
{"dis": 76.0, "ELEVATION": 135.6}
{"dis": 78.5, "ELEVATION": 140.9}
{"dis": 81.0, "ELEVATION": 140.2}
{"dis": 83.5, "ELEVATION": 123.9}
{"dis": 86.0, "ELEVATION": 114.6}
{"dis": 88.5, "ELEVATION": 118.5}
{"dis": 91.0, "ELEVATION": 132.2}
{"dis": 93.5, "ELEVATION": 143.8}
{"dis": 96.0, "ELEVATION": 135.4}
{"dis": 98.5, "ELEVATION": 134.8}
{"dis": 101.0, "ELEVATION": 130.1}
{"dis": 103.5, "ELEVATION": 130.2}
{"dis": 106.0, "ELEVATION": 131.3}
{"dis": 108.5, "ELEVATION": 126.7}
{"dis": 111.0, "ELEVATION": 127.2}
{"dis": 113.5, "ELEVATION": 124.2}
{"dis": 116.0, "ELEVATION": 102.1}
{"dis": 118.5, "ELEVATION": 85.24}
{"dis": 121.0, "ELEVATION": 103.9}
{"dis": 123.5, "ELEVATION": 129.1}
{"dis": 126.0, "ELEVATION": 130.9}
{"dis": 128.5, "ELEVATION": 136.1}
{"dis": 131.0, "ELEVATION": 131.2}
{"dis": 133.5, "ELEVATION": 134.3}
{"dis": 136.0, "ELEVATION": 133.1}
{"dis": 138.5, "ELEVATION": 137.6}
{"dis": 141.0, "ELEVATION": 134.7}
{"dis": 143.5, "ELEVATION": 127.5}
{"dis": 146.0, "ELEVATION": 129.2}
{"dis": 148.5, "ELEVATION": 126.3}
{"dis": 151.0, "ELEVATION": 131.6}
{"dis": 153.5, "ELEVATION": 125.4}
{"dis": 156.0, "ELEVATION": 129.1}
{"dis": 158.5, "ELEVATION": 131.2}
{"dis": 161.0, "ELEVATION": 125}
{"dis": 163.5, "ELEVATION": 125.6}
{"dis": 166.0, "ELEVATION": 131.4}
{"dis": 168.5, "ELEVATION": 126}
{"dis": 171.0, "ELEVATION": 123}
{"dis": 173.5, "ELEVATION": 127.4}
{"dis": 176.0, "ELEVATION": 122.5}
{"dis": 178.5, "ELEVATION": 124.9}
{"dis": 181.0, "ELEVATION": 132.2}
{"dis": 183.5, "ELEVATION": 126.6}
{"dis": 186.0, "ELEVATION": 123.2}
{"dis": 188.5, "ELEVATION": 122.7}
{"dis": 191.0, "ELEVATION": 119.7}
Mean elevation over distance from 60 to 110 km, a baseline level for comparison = 137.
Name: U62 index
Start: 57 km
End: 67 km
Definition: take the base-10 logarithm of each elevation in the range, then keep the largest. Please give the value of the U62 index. 2.21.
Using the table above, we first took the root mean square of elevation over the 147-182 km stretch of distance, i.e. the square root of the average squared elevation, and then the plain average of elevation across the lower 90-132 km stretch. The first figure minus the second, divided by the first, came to 0.01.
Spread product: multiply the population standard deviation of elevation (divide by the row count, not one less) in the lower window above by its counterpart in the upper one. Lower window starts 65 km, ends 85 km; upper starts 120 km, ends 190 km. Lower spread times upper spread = 56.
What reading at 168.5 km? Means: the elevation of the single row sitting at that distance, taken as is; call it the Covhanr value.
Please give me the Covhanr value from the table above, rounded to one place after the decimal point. 126.0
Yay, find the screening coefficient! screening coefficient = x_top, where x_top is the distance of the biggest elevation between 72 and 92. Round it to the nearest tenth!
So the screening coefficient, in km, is 73.5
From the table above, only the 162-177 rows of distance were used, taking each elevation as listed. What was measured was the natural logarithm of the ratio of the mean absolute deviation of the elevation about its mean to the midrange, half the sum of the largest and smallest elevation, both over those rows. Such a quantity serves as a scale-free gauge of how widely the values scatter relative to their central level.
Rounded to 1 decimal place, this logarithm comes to -4.0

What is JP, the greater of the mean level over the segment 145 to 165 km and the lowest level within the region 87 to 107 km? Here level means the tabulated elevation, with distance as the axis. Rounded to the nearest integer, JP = 128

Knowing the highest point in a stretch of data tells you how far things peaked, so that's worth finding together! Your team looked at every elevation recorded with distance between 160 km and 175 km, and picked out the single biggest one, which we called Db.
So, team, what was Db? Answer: 131.4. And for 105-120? 131.3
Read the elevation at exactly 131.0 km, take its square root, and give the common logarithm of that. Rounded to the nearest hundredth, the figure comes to 1.06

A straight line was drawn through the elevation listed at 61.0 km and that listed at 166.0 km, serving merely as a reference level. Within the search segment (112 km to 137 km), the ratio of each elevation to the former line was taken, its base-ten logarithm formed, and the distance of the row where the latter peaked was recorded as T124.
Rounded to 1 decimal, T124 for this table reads 128.5 km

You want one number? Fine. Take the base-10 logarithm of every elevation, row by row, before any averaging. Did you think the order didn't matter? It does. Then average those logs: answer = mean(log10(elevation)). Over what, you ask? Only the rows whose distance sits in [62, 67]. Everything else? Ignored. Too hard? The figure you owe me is 2.17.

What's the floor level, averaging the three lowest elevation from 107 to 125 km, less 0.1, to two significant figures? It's 97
